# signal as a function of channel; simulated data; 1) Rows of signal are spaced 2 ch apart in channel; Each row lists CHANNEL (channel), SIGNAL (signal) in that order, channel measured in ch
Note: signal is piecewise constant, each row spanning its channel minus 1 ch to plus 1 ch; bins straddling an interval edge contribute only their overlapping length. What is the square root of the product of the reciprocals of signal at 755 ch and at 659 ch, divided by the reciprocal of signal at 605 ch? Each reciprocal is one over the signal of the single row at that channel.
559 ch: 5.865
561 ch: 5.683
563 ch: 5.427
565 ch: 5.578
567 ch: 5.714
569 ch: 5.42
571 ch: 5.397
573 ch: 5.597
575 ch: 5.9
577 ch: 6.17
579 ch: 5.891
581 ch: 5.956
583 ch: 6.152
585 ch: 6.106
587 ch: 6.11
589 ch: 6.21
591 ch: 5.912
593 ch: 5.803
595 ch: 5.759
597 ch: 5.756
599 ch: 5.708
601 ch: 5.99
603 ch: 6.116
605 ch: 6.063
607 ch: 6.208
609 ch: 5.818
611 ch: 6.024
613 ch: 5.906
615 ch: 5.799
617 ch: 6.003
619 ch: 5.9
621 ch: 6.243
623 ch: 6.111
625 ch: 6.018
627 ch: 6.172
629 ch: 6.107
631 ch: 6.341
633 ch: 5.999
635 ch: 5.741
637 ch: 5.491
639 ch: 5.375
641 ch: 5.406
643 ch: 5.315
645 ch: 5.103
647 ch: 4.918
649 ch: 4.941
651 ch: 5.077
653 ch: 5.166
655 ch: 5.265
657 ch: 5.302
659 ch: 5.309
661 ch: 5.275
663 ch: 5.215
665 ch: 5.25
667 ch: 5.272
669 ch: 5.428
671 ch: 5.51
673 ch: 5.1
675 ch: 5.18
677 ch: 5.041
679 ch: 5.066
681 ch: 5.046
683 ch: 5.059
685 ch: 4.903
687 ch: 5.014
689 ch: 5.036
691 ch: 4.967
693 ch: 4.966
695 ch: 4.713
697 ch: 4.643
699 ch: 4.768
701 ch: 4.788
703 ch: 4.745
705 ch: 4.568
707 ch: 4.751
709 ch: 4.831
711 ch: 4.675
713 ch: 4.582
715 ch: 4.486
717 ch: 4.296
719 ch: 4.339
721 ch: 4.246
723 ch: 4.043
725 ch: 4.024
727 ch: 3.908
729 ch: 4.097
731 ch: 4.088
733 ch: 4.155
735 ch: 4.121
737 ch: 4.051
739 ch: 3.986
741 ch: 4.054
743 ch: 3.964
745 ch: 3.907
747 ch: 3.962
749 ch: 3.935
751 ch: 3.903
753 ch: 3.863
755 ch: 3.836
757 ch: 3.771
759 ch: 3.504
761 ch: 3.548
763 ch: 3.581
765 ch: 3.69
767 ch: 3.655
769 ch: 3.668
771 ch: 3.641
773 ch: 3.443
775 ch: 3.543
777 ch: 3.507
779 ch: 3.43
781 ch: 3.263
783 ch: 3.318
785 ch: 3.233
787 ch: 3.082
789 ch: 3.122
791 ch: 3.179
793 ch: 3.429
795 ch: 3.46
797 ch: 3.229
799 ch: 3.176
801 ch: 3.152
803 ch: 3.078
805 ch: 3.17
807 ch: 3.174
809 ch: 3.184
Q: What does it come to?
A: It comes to 1.34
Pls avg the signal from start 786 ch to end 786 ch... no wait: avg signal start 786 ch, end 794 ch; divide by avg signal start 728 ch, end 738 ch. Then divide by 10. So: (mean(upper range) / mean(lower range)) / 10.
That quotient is 0.078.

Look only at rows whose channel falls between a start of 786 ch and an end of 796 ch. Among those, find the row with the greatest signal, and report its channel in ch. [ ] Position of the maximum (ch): 795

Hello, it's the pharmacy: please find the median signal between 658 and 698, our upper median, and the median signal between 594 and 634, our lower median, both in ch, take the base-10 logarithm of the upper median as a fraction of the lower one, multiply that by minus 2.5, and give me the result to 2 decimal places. 0.19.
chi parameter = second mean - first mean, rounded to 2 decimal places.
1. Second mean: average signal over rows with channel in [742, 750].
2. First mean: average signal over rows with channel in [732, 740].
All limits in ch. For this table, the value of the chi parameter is -0.14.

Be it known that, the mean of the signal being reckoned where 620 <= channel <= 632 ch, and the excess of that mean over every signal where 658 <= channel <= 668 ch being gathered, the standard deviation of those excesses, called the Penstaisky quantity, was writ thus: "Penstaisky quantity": 0.03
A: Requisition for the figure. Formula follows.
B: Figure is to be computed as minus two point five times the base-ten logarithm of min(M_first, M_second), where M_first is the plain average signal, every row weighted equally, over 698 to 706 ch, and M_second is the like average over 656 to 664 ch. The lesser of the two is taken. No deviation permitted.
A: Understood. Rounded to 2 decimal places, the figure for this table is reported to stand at -1.68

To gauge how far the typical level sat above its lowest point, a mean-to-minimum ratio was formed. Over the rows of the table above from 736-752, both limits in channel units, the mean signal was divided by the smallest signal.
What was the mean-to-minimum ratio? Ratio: 1.02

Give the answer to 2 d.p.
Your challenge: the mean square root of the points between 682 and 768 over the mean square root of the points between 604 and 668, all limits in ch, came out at 0.87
